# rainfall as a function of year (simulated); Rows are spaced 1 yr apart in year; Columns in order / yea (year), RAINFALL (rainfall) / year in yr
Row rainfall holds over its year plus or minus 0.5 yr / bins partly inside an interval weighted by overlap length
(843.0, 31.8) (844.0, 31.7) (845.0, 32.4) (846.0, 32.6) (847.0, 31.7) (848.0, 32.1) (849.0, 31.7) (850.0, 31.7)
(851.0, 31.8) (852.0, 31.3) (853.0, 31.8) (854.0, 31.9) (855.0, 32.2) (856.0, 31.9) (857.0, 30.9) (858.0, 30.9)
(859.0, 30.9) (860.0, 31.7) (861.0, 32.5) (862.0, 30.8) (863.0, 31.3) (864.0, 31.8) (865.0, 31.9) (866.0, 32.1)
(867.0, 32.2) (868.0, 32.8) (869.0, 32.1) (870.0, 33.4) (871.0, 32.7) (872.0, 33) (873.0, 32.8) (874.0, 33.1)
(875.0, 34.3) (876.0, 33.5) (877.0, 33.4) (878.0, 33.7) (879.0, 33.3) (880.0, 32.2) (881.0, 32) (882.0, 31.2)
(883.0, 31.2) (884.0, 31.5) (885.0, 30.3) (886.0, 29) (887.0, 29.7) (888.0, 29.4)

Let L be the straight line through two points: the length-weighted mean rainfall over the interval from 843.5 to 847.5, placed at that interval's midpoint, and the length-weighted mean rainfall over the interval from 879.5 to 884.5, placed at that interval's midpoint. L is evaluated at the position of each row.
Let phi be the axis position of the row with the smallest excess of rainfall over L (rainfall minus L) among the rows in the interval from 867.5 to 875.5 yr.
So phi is 869.0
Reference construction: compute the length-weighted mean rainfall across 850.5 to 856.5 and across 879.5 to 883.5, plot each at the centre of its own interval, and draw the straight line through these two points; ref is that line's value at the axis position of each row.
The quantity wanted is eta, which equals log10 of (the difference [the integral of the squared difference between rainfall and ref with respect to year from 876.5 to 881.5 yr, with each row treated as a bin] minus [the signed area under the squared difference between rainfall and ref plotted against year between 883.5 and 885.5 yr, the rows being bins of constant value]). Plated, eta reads 0.9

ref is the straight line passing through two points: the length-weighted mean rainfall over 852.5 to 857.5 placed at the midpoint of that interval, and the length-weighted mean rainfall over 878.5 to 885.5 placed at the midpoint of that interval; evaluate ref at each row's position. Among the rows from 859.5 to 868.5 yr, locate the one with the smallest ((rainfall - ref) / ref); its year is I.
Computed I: 862.0 yr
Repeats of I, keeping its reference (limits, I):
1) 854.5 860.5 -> 857.0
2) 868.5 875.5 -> 869.0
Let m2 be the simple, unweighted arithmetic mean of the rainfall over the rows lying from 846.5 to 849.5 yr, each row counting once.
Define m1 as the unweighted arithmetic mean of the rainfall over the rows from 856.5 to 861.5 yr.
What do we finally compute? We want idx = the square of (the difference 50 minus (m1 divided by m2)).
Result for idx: 2402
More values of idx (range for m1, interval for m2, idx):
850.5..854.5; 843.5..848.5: 2402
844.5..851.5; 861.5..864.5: 2399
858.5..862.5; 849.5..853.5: 2402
